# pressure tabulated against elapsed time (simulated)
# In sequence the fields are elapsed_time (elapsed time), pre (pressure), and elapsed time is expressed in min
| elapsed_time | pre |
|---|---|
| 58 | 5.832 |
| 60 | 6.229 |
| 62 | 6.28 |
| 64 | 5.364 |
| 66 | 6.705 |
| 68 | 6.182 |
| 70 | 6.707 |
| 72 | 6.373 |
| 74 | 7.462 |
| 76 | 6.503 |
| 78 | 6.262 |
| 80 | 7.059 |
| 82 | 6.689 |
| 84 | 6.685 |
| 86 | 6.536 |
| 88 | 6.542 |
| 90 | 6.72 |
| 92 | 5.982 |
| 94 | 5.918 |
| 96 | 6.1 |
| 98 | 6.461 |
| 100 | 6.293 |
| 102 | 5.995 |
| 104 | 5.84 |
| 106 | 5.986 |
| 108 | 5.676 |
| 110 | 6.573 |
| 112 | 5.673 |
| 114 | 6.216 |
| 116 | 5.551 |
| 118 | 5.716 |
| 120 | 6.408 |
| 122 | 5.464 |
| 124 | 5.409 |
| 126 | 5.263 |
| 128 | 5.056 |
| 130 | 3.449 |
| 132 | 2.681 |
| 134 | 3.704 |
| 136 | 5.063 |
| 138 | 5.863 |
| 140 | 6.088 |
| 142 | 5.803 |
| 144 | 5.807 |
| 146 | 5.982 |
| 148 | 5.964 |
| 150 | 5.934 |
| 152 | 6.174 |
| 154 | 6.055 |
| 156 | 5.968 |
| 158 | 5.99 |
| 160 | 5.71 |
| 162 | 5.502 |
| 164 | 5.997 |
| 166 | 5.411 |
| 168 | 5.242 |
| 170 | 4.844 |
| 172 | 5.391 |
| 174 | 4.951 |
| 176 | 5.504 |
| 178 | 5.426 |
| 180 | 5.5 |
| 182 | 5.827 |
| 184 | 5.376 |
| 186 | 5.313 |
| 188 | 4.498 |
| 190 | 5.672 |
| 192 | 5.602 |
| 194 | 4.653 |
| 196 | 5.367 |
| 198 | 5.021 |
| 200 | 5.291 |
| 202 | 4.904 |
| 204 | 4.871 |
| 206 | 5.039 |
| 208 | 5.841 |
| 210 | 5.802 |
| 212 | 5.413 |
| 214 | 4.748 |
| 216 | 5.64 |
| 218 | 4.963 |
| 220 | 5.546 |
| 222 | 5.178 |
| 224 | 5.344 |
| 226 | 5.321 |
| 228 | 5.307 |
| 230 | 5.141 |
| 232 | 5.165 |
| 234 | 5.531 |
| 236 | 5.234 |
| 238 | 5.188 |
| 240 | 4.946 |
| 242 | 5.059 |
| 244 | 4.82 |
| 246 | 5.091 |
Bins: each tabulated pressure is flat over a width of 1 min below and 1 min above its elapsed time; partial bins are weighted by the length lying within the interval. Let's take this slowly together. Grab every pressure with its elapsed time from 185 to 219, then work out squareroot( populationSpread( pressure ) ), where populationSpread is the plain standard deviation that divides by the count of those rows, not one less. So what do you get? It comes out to 0.63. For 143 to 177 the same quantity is 0.62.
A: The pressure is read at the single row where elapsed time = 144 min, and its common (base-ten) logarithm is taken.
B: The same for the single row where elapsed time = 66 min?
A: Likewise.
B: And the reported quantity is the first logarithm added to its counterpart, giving 1.59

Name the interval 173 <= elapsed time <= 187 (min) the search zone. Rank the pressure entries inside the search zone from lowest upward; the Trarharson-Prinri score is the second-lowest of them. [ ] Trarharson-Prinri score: 5.313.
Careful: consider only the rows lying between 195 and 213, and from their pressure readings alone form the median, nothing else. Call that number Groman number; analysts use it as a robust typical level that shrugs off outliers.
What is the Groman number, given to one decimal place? 5.3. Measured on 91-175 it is 5.8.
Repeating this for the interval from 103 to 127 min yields 5.7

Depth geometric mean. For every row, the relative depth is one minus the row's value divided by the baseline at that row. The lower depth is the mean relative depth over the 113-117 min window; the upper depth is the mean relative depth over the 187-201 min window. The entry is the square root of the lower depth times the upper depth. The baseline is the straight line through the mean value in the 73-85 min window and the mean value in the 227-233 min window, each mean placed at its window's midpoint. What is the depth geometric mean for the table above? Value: 0.08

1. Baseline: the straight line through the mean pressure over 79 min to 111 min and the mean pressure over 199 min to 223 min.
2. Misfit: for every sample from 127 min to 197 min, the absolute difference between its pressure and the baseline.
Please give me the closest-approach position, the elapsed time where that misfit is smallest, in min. 160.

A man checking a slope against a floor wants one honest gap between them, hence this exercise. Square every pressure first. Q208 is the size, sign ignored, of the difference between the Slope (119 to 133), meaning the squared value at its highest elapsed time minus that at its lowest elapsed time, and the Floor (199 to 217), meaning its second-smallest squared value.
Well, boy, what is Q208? 58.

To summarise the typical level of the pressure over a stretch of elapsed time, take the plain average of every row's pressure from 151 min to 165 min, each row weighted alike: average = 5.9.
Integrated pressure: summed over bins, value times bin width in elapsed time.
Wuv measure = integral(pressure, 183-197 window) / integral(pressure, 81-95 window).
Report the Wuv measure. 0.81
